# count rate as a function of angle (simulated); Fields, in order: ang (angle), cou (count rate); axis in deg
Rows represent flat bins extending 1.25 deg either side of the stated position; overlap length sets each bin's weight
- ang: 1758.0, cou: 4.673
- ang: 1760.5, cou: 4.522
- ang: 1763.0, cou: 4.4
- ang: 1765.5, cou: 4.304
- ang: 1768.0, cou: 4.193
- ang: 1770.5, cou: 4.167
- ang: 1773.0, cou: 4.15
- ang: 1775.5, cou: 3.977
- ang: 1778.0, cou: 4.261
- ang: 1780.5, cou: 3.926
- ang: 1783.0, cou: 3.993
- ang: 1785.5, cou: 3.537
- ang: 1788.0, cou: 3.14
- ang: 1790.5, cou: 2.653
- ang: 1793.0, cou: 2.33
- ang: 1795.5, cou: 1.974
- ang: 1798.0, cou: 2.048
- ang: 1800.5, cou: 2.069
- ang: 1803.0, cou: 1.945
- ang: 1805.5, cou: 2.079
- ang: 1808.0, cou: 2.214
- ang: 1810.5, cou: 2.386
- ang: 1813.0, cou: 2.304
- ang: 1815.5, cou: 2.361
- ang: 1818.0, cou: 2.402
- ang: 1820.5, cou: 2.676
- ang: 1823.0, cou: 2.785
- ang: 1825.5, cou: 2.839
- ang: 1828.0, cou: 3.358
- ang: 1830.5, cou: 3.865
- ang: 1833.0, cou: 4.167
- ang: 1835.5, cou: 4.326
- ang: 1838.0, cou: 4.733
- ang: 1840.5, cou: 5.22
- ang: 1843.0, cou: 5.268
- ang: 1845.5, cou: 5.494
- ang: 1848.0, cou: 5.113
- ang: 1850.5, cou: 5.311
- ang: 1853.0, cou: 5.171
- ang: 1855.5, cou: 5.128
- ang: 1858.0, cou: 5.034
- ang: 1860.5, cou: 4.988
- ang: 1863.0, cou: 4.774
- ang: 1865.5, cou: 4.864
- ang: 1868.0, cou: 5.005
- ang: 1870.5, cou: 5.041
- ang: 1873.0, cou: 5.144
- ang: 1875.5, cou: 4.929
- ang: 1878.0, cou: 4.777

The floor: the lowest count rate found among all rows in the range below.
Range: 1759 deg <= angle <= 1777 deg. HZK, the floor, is 3.977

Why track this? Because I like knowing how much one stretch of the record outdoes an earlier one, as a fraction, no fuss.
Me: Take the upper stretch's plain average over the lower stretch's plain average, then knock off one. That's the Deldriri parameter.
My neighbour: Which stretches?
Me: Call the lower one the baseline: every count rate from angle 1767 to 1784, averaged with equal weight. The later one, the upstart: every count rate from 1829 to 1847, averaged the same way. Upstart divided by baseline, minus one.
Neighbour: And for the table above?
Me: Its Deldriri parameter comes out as 0.15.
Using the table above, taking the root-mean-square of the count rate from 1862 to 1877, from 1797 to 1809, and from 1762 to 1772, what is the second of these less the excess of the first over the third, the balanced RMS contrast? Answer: 1.4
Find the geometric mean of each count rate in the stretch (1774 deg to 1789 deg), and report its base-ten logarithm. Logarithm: 0.58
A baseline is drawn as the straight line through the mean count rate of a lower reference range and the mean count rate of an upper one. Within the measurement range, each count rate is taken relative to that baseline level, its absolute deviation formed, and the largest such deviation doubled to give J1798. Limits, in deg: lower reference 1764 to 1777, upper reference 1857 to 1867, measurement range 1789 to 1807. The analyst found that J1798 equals 5.0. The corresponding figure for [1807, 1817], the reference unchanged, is 4.5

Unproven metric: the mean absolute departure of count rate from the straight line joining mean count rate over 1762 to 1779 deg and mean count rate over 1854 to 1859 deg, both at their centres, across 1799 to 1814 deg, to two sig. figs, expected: 2.4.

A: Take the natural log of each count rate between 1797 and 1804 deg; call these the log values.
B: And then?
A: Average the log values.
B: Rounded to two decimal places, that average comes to 0.70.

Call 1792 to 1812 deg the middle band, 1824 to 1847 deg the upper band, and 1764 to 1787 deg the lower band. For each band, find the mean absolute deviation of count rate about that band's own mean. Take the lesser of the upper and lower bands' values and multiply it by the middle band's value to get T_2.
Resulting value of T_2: 0.0237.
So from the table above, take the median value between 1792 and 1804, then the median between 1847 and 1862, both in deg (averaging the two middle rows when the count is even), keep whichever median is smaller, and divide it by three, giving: 0.68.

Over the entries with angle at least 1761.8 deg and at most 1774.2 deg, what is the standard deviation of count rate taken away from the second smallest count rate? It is 4.1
